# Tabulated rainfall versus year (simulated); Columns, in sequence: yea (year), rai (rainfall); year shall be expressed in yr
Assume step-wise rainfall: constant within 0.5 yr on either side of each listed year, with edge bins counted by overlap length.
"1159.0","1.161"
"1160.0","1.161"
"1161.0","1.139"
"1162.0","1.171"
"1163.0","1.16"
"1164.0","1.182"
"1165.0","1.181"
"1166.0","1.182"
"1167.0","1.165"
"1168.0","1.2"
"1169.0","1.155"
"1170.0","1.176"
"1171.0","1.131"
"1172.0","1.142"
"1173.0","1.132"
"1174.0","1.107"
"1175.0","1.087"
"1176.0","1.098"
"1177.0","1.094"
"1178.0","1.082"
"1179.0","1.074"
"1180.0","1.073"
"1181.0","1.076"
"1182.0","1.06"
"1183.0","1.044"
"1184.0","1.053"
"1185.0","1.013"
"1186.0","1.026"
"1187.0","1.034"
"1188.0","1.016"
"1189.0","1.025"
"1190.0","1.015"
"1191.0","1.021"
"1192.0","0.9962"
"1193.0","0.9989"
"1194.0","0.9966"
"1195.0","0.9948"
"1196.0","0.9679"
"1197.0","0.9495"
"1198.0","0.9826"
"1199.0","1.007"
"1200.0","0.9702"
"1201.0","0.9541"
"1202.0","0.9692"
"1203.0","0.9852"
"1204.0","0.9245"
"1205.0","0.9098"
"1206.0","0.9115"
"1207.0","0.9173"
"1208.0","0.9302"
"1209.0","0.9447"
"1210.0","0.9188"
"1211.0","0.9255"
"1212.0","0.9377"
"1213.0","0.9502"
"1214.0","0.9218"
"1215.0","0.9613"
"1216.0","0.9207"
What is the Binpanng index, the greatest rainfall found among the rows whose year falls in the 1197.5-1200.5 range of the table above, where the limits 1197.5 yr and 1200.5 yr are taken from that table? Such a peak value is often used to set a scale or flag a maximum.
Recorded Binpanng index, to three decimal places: 1.007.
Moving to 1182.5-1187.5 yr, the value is 1.053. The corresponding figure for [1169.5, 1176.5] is 1.176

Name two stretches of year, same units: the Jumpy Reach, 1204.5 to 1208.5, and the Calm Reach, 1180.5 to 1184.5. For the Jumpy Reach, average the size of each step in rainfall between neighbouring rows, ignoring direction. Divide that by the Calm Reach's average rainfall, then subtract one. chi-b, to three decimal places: -0.994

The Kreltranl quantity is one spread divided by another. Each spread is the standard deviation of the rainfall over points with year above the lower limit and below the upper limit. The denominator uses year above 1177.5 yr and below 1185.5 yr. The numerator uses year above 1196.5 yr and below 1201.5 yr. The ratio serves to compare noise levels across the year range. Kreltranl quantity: 1.0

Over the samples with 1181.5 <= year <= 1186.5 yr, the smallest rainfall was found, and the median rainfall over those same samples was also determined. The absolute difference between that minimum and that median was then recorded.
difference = 0.031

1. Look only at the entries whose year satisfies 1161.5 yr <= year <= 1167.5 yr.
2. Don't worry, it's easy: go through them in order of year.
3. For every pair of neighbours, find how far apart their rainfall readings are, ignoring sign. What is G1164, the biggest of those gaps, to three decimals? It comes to 0.022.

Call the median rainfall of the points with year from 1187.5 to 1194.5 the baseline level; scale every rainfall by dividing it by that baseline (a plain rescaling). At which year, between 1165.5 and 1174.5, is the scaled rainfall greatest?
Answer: 1168.0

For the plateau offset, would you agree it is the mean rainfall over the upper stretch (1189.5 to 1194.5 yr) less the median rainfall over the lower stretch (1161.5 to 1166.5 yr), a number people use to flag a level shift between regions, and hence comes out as -0.18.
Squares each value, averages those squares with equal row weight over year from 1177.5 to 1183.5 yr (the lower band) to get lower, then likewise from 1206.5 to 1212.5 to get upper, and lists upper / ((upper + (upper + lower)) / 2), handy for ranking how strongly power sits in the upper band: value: 0.602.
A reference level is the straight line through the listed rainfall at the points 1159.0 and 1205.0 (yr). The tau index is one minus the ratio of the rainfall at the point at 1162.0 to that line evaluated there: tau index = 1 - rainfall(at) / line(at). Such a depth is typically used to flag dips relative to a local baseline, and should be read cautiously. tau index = -0.023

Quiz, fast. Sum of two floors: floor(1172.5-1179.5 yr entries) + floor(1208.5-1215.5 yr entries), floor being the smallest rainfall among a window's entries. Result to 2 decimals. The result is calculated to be 1.99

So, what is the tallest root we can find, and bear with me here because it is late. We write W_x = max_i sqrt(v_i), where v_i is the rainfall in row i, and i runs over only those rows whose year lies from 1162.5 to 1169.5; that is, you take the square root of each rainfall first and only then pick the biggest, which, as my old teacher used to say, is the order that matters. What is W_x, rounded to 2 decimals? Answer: 1.10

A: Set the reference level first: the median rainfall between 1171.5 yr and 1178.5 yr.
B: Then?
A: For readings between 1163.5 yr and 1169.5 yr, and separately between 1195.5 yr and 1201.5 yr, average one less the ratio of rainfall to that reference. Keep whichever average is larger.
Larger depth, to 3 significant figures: 0.115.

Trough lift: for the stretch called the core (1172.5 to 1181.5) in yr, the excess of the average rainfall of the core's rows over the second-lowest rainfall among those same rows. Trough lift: 0.017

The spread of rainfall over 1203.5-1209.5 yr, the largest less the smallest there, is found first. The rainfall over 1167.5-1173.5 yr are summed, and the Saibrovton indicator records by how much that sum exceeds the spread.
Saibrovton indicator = 6.90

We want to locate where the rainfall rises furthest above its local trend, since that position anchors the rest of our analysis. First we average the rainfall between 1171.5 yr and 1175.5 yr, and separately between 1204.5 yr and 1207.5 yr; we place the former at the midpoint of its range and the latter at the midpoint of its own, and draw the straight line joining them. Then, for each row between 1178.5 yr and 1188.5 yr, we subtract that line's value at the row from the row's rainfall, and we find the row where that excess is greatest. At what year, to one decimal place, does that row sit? 1181.0 yr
